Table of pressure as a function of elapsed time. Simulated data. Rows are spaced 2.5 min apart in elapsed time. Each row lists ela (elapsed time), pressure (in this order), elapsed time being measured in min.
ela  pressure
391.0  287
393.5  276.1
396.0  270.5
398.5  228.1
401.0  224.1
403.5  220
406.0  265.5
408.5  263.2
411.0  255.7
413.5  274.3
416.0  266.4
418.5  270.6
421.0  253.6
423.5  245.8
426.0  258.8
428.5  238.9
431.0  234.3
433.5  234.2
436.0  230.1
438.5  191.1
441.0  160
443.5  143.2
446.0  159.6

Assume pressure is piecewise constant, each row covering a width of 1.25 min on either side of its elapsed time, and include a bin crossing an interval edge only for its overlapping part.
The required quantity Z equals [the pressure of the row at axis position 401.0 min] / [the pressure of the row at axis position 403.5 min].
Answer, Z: 1.02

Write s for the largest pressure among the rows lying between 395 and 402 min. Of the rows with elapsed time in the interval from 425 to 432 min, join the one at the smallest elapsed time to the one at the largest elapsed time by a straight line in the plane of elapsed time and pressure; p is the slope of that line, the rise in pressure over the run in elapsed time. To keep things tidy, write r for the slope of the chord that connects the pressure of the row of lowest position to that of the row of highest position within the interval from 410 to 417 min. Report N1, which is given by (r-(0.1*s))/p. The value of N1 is 5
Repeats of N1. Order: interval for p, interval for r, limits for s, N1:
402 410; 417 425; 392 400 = -4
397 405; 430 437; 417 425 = 17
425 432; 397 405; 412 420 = 6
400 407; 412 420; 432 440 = -3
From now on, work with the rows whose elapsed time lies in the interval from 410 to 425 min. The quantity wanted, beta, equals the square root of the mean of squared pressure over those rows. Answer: 261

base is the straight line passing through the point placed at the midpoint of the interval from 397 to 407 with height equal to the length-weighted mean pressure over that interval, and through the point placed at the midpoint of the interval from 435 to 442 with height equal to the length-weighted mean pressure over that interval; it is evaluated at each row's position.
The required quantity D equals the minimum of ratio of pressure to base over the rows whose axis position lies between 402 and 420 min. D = 0.94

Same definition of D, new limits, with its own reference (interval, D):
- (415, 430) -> 1.17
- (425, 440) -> 0.99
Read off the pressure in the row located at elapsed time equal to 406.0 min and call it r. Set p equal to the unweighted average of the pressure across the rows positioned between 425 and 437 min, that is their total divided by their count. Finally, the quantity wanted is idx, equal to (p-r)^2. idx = 689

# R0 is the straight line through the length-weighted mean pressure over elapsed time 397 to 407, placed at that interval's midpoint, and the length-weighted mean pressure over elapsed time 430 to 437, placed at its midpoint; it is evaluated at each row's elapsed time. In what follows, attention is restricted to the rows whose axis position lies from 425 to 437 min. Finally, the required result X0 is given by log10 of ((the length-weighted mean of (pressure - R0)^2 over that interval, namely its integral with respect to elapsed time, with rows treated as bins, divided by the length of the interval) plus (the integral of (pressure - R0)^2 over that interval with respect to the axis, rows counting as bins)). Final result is 3.2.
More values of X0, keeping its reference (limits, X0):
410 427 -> 4.2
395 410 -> 4.0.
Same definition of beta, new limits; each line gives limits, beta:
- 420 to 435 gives 244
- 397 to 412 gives 244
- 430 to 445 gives 202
